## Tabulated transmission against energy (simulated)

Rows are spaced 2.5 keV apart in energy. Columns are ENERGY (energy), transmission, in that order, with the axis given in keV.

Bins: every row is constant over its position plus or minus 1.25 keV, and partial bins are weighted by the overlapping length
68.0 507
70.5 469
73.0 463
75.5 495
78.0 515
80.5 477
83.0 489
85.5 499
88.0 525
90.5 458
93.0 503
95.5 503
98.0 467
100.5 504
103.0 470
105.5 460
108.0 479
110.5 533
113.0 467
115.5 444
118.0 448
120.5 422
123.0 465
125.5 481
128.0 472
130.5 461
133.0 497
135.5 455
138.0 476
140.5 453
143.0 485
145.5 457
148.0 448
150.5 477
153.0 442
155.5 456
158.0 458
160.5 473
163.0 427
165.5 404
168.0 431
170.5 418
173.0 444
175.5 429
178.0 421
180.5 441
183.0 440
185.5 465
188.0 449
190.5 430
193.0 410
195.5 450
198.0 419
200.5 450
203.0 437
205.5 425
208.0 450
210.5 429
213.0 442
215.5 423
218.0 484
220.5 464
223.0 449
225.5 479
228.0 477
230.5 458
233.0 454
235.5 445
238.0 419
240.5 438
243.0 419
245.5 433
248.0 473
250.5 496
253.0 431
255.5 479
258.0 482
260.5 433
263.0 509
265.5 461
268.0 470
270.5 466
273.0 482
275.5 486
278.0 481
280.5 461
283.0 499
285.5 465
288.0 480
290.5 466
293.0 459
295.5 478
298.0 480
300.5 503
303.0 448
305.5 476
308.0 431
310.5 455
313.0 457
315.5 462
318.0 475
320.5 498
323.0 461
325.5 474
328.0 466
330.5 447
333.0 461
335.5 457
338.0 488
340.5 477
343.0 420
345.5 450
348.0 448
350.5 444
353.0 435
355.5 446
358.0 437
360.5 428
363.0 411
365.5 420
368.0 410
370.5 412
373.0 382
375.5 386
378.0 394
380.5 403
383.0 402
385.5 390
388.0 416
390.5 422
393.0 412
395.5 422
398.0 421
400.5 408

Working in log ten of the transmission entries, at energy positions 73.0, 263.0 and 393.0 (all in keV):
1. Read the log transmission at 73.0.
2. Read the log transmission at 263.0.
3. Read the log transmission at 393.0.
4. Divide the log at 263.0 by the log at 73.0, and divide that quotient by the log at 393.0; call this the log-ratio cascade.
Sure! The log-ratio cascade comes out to 0.388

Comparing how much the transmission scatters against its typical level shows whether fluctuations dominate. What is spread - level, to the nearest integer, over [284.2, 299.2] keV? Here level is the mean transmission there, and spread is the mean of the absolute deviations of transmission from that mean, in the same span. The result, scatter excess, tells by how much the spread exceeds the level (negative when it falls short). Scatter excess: -463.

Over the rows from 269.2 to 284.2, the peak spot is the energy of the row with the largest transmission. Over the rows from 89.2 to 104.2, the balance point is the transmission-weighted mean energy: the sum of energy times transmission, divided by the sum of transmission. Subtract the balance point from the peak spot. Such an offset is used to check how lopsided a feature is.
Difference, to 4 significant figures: 186.2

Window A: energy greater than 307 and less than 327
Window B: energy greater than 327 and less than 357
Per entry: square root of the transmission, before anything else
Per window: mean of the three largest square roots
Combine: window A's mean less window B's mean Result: 0.12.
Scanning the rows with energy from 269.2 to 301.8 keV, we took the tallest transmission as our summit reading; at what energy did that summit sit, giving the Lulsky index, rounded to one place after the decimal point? 300.5 keV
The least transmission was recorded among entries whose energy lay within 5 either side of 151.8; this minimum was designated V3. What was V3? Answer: 442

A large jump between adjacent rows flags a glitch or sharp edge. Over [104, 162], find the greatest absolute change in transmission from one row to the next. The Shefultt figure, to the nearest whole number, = 66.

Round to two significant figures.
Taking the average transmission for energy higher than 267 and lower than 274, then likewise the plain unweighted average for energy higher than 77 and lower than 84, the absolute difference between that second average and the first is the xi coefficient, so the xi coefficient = 21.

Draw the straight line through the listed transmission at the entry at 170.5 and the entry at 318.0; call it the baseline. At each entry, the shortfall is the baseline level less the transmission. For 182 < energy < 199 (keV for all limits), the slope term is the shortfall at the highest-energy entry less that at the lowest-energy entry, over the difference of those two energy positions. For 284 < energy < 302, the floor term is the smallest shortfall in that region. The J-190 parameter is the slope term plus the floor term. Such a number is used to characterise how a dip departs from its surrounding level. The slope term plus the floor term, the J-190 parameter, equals -33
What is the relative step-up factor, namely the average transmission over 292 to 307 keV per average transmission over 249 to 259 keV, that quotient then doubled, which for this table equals 2.01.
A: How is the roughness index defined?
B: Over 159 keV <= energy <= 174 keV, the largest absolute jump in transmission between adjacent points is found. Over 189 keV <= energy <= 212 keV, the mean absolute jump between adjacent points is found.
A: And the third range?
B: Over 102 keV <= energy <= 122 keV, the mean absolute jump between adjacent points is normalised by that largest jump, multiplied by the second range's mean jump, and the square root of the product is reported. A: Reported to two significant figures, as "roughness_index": 3.9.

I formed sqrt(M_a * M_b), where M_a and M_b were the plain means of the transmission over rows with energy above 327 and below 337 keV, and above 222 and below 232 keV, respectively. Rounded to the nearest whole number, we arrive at 462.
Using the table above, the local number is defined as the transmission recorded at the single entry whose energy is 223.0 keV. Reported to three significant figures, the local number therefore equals 449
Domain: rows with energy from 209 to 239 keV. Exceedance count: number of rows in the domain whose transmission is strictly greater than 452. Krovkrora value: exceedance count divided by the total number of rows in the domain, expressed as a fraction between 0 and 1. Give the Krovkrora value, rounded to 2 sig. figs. 0.50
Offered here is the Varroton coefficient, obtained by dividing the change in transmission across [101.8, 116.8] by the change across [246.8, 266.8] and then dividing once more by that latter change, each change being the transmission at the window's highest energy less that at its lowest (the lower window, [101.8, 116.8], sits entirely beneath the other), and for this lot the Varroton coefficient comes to -0.18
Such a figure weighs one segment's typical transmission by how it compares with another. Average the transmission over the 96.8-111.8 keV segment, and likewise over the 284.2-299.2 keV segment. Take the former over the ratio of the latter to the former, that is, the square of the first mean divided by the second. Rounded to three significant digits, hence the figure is 500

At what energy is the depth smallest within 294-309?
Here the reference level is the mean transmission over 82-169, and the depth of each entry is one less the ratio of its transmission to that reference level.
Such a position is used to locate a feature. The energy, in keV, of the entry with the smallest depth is 300.5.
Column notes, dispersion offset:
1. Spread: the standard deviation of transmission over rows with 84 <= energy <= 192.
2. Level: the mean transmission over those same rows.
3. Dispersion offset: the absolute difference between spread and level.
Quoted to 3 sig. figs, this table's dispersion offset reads 433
